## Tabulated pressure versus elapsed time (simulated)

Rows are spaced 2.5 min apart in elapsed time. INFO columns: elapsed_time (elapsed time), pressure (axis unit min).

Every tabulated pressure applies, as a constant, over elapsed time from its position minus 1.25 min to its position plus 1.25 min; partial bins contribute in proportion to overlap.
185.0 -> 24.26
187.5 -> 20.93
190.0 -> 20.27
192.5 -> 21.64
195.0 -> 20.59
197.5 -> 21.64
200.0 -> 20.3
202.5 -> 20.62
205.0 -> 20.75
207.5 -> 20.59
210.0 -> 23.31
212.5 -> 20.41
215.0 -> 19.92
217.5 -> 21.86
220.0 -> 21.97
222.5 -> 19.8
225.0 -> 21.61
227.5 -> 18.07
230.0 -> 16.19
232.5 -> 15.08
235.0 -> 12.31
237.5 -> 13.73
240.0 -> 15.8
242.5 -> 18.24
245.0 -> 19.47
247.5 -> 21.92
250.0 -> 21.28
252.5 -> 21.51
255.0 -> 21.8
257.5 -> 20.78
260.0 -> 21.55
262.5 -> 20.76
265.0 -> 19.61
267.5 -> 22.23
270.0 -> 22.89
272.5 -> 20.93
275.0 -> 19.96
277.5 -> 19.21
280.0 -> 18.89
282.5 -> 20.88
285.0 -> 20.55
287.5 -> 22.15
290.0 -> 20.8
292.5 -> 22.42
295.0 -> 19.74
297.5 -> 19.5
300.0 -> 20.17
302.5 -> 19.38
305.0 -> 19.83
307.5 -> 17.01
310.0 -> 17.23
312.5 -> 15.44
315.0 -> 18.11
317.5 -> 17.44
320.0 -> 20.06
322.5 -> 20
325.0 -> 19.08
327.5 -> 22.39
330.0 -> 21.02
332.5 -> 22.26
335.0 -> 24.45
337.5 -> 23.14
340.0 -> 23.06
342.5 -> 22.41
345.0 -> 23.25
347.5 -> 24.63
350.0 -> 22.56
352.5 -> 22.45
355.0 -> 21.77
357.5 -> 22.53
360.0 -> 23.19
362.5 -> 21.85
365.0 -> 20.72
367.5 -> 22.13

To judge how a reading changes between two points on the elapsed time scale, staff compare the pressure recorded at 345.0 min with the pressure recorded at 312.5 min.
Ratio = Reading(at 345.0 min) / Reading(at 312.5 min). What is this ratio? 1.5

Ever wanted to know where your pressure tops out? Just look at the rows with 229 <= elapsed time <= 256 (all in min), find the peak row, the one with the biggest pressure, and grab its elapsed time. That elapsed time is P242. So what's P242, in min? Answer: 247.5 min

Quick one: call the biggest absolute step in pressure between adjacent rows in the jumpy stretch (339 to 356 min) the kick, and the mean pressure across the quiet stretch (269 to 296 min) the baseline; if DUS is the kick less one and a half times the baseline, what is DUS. -29.1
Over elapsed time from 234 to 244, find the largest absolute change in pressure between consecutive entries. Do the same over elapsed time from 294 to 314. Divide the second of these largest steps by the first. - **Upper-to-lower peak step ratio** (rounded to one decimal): 1.2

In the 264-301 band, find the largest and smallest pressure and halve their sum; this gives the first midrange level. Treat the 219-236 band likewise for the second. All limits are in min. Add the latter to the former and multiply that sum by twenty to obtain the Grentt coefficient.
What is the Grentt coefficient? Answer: 761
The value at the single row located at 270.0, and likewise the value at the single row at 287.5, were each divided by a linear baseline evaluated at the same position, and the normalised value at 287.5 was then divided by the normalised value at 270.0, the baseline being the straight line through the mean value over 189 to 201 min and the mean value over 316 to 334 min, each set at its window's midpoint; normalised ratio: 0.97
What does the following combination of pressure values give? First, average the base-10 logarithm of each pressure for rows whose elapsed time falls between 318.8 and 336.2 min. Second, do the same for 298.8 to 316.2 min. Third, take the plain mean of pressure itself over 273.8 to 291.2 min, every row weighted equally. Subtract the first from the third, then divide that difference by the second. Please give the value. 15.1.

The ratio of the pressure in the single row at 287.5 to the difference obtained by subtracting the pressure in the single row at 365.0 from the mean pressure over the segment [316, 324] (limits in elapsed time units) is -14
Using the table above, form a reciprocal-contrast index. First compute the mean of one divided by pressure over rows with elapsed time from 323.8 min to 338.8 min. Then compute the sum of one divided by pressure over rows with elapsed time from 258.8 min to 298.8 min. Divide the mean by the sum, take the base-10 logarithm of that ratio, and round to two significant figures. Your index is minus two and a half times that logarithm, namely 3.1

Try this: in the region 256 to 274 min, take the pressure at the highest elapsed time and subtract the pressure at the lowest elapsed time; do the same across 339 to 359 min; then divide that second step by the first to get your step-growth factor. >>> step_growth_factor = -4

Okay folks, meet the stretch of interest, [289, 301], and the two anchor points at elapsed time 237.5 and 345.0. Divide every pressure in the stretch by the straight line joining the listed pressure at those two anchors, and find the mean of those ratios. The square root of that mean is 1.04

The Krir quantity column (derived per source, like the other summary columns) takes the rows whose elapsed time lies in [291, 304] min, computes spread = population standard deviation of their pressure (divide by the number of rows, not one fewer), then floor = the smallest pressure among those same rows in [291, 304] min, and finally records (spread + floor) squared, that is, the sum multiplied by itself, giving 420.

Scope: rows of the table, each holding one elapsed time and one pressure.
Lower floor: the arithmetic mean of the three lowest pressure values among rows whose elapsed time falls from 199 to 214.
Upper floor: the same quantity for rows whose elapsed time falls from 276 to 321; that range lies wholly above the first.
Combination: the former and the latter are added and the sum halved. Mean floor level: 18.5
